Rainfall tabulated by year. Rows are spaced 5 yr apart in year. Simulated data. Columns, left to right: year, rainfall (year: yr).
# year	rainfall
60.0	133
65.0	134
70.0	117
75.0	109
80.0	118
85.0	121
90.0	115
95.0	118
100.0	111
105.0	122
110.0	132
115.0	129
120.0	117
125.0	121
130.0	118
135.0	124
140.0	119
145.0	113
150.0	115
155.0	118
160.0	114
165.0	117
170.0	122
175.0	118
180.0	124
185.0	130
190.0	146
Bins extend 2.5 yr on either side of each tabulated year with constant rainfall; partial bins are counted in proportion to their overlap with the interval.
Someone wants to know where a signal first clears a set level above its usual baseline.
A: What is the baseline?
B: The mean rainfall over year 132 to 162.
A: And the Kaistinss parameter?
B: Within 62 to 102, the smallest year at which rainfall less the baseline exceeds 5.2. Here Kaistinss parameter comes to 65.0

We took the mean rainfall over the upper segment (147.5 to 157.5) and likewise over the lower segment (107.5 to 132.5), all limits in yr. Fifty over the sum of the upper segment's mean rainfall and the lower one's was 0.208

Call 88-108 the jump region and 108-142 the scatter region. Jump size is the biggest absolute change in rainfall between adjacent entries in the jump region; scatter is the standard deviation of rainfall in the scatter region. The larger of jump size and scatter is 11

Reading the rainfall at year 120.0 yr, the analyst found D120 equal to 117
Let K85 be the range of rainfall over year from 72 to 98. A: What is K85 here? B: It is 12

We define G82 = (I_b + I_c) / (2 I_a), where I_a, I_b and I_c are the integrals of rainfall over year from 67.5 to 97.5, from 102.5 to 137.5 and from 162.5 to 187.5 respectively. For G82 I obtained 1.06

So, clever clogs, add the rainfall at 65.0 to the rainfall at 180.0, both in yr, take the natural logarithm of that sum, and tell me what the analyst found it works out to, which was 5.553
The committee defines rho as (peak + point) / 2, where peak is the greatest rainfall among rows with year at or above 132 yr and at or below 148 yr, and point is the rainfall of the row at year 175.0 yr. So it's 121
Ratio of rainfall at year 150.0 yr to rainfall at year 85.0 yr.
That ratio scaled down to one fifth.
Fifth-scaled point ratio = 0.190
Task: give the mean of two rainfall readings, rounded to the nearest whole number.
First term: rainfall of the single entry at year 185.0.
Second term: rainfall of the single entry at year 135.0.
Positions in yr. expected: 127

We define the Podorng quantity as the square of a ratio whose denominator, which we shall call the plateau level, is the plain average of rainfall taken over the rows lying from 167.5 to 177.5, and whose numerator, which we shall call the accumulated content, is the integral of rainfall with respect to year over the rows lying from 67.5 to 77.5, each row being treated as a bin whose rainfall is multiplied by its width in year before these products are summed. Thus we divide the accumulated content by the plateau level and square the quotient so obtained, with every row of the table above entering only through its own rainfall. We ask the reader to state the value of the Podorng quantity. 89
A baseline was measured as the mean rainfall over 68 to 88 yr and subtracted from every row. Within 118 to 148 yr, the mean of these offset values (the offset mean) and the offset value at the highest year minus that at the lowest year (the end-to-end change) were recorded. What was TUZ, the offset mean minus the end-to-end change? 6.4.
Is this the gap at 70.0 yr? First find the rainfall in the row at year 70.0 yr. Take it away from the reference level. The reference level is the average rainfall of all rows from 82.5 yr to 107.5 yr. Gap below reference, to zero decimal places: 0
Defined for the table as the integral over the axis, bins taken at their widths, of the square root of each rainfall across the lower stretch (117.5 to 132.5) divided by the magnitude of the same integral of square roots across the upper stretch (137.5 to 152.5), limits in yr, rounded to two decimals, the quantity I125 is 1.01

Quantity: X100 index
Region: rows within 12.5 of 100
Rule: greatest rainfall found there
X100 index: 132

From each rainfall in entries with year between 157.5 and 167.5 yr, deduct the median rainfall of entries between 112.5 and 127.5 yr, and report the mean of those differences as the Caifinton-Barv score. -5.5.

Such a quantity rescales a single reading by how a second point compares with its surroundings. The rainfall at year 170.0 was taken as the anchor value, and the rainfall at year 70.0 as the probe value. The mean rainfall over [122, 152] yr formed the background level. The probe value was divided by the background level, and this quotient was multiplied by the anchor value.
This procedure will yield 121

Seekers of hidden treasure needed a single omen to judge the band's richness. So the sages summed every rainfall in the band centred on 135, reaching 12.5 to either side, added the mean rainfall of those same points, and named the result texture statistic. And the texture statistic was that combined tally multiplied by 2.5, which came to 1785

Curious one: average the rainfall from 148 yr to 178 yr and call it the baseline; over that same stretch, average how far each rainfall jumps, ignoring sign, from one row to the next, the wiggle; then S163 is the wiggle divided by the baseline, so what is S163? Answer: 0.032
